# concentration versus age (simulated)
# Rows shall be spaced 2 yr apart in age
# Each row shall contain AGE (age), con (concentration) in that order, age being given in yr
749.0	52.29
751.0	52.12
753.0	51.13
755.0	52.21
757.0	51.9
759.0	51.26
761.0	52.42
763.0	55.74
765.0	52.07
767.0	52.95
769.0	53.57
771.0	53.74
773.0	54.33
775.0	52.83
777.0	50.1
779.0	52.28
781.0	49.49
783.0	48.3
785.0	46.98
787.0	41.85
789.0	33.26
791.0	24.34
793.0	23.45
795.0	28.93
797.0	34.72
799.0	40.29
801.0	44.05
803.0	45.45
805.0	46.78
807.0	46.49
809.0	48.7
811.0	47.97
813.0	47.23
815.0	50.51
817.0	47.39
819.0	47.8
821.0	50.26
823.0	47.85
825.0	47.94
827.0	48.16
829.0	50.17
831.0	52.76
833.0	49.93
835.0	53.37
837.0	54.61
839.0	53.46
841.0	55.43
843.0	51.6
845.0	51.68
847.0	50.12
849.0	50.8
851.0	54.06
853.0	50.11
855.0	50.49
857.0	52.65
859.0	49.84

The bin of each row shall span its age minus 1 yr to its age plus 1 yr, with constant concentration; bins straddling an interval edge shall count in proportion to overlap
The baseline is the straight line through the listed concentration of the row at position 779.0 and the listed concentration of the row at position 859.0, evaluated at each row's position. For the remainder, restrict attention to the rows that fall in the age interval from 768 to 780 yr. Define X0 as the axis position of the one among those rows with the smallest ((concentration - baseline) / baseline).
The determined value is 777.0 yr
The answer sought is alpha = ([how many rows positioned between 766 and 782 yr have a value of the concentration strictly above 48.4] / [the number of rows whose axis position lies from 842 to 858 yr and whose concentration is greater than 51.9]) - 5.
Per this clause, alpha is -1.0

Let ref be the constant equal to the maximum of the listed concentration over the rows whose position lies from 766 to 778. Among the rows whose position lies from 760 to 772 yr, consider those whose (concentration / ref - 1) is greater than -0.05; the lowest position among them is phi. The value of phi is 761.0 yr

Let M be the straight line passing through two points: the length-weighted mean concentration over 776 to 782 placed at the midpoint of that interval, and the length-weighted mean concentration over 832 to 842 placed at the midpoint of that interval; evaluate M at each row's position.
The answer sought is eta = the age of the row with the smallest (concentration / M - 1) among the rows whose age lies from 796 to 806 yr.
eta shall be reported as 797.0 yr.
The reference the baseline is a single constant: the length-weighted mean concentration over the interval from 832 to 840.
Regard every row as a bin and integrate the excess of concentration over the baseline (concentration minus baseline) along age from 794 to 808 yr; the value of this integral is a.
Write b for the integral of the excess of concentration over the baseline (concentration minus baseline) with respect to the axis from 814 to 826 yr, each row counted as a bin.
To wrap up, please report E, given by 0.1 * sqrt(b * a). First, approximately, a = -166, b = -51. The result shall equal 9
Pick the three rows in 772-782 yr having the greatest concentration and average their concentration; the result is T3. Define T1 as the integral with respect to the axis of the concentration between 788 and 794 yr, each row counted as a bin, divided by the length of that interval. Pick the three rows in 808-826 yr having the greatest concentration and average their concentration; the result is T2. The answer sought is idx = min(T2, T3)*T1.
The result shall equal 1346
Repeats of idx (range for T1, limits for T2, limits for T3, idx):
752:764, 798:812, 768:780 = 2508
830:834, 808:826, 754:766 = 2558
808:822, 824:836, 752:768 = 2530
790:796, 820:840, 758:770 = 1376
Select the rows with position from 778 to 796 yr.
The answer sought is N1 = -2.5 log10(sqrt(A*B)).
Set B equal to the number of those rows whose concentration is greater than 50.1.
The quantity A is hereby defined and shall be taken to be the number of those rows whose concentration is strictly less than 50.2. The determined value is -1.1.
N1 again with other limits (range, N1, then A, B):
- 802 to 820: -1.1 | 8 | 1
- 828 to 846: -1.5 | 2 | 8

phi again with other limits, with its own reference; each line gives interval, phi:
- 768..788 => 769.0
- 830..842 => 831.0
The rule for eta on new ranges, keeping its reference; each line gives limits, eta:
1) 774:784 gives 783.0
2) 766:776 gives 775.0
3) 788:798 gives 793.0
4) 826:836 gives 827.0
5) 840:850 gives 847.0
